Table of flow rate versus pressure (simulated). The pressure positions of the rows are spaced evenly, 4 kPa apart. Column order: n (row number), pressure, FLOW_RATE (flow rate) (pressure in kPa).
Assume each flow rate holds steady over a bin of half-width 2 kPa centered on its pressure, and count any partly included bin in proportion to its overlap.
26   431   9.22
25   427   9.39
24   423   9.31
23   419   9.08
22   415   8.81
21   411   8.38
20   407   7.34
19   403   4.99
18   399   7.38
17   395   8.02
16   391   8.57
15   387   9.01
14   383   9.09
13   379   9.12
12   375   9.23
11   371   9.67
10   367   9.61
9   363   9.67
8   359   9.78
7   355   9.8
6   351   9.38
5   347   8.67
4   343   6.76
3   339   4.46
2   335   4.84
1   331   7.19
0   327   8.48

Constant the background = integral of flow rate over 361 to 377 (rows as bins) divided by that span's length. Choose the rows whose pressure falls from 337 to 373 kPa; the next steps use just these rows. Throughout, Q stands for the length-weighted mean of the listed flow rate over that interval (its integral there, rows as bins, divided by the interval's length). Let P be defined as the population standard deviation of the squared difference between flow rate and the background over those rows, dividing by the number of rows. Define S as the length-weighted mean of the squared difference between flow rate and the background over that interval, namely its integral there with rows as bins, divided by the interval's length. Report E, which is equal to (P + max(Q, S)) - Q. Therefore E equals 8.1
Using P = 8.14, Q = 8.64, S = 3.8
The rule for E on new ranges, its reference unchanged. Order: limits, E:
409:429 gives 0.5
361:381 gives 0.1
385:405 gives 7.6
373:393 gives 0.3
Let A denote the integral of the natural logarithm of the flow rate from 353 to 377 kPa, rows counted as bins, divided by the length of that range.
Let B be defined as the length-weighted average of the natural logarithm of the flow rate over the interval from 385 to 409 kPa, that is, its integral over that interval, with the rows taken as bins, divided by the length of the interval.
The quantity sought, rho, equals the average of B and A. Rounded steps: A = 2.26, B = 2.00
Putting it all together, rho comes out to 2.13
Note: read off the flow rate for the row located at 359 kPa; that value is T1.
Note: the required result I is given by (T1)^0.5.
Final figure 3.127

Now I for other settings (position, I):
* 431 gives 3.036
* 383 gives 3.015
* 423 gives 3.051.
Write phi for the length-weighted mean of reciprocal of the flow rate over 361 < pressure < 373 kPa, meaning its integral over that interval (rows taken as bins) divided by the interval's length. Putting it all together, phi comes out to 0.104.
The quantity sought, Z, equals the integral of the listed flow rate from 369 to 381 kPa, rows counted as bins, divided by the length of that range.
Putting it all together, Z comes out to 9.3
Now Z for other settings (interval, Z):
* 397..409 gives 6.6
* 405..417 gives 8.2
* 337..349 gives 6.6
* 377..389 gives 9.1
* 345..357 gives 9.3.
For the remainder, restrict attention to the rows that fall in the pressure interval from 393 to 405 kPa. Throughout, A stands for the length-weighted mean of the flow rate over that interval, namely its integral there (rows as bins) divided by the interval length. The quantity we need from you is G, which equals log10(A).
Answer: 0.83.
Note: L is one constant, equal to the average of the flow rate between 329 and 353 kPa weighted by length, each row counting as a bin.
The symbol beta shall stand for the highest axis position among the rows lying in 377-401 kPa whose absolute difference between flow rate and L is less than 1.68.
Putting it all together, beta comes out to 399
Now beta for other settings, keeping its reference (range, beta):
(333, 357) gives 343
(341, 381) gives 343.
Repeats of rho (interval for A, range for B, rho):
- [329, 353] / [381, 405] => 1.97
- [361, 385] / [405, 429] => 2.20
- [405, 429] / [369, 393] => 2.19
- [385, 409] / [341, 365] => 2.10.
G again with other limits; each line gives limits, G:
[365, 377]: 0.98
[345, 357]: 0.97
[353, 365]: 0.99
